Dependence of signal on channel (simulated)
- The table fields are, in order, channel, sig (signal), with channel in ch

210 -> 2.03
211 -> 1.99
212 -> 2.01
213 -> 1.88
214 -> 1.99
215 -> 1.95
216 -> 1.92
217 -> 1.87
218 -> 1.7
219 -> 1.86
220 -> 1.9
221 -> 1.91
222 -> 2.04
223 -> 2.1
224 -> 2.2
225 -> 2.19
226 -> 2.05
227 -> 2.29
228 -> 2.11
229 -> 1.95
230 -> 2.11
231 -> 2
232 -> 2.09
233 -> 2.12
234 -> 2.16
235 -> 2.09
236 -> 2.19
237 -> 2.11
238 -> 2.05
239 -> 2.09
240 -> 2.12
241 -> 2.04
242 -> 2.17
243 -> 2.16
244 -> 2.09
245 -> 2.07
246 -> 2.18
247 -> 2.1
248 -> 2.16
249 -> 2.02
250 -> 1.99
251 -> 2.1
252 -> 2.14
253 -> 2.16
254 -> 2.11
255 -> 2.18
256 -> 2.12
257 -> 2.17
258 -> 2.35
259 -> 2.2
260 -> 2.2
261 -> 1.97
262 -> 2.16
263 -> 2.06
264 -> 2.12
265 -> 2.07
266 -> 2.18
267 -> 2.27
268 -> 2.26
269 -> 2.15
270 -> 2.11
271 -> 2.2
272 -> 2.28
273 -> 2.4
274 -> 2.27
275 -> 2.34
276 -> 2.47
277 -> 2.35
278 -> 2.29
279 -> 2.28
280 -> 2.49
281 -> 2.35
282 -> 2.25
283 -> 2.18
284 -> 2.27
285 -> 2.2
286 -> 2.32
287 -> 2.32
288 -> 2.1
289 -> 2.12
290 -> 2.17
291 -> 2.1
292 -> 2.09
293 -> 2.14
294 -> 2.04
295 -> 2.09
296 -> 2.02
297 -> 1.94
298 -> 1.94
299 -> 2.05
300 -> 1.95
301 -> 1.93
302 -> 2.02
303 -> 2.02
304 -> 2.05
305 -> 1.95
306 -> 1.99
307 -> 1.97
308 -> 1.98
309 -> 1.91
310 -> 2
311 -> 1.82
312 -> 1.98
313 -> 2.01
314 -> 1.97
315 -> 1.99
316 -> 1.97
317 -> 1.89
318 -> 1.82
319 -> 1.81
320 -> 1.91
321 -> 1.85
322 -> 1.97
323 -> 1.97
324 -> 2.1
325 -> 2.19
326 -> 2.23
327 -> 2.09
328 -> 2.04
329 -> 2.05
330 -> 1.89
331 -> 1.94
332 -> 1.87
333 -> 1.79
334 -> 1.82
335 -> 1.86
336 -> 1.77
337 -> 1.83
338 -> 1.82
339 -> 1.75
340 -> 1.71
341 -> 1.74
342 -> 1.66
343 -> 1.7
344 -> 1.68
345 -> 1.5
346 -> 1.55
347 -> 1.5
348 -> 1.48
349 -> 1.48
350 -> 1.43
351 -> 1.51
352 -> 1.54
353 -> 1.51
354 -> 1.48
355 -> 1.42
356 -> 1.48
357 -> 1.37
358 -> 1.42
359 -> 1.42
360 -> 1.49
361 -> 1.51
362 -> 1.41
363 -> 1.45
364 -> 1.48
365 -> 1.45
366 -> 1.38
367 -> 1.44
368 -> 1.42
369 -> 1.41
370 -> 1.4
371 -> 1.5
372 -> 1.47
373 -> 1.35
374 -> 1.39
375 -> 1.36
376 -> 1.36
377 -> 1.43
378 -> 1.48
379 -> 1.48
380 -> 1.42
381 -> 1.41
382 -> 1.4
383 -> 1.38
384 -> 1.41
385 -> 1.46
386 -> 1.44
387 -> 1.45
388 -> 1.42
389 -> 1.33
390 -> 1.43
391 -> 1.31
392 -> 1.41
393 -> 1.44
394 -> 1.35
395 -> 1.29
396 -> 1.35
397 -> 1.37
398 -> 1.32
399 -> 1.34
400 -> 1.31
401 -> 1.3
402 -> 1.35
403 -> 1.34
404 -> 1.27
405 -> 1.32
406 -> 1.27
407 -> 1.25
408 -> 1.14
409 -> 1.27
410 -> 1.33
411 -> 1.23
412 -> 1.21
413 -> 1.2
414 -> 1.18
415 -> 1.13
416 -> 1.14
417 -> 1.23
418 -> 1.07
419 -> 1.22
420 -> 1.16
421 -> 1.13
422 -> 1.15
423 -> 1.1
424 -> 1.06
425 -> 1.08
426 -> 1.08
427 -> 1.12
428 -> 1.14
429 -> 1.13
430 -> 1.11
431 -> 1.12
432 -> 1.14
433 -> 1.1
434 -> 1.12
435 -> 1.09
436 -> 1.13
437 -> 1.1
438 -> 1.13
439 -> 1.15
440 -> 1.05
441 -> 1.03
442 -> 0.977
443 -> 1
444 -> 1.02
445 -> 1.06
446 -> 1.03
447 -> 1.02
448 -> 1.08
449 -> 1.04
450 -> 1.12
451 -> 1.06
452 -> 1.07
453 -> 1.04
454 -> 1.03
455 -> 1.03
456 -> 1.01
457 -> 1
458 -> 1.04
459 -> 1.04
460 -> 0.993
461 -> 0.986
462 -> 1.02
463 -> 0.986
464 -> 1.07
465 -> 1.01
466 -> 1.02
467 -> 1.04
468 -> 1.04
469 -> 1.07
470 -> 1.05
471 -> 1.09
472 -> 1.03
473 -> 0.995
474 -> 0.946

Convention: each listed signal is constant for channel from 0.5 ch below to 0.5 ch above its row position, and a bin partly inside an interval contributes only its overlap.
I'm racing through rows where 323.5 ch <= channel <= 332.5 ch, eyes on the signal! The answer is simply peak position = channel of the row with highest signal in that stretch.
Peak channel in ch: 326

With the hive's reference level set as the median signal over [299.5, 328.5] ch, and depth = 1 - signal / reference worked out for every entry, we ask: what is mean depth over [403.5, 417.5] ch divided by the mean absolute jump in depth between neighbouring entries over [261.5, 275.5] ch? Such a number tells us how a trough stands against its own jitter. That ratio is 9.1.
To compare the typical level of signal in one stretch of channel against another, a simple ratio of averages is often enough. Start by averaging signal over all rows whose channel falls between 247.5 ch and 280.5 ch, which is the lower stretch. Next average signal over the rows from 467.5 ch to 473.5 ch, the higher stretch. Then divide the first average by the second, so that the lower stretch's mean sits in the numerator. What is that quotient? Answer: 2.1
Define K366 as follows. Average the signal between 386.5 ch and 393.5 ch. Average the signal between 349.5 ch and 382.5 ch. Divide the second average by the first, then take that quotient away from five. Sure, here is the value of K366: 3.97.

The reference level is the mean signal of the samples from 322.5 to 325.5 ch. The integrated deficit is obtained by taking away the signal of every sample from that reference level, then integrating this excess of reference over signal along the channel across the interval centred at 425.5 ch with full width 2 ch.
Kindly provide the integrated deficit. 2.0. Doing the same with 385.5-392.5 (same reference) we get 4.8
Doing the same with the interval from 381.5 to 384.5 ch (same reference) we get 2.1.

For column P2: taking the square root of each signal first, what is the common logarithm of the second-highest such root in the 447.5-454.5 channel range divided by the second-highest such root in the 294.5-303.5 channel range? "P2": -0.14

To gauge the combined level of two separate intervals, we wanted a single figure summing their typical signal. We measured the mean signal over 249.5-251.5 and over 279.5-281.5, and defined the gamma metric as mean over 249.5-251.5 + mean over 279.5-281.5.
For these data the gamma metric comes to 4.5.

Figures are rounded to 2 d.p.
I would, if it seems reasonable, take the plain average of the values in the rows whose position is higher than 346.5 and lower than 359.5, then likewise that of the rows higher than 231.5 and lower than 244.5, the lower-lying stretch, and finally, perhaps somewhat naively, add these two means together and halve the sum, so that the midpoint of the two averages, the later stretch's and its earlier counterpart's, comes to 1.79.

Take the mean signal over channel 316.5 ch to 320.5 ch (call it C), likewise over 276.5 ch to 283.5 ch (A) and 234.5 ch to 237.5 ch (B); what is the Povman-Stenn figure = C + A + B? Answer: 6.3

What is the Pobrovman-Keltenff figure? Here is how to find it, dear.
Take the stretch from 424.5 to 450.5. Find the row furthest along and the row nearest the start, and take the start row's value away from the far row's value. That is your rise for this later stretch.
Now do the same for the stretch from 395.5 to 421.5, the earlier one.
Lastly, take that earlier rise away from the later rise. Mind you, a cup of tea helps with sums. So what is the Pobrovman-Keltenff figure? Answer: 0.3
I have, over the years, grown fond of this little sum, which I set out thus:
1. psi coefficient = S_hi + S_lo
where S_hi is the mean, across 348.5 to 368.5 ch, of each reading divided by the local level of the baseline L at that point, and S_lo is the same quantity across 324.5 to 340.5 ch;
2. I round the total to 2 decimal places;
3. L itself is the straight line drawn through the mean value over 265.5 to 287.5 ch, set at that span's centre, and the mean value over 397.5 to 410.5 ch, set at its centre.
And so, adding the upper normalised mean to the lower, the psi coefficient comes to 1.92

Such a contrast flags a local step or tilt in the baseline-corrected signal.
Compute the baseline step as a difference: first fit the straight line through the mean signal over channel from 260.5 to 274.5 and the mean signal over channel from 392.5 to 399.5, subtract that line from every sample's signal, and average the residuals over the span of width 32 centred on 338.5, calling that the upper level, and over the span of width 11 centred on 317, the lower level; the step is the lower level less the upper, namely 0.02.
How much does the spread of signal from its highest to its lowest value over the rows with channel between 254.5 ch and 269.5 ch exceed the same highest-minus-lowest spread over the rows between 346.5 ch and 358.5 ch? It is 0.21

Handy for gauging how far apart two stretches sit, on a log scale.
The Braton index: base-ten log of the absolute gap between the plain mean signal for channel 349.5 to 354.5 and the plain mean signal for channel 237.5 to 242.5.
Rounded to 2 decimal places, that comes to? -0.22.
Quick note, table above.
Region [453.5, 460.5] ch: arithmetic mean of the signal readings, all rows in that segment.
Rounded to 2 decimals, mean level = 1.02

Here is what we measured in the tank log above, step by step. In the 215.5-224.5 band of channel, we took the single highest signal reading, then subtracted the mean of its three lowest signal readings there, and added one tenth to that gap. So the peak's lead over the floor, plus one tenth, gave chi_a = 0.49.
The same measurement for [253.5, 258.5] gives 0.32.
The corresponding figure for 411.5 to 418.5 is 0.22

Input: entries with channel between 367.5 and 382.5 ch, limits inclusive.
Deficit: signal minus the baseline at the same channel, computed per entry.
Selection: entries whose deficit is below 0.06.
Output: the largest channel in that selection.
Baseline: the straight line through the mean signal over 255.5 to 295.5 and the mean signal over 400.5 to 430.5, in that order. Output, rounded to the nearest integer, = 382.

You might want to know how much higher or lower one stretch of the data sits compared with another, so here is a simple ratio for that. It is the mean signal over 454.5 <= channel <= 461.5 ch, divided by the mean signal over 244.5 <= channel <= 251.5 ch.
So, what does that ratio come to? 0.49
